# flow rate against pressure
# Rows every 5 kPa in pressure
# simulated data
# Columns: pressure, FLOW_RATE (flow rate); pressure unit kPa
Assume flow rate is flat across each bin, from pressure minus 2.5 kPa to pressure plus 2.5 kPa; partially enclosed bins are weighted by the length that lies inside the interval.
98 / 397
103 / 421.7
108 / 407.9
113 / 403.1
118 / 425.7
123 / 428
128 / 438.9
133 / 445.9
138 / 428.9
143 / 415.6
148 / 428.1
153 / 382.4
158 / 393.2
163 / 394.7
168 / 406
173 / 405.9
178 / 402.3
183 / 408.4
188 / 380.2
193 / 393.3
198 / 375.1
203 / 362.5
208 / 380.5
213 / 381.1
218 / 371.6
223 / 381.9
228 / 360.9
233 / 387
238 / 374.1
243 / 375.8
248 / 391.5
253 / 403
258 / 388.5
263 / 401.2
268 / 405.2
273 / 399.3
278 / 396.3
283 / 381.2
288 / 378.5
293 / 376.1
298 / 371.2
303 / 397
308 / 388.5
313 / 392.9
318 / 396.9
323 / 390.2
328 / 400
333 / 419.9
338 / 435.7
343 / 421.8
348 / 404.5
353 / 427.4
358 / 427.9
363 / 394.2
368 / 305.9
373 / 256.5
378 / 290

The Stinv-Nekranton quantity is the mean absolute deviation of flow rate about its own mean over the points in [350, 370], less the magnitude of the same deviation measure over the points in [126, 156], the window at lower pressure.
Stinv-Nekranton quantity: 25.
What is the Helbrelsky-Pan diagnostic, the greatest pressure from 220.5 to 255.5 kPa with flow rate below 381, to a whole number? 243 kPa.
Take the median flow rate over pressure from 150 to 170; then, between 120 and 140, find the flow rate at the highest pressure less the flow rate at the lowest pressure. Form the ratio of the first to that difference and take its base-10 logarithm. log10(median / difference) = 2.6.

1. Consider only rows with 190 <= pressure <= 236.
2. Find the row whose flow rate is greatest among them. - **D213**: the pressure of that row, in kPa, 193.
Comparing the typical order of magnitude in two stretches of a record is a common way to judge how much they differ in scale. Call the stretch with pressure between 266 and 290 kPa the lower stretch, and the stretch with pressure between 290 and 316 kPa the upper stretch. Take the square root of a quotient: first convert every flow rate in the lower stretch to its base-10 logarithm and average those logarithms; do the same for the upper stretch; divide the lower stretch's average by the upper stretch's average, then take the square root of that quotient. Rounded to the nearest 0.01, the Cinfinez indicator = 1.00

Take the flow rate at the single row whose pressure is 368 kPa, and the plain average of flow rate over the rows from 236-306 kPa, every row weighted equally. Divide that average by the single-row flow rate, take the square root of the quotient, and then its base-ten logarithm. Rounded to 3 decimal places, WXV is 0.052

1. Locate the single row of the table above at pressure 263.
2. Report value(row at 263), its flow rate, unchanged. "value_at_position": 401.2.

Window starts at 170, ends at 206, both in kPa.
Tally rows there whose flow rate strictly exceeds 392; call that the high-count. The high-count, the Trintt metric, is 4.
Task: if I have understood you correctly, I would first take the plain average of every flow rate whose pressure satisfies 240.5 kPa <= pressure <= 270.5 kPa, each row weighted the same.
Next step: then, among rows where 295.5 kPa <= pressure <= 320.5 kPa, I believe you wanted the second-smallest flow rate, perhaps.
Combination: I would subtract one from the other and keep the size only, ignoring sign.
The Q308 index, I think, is 6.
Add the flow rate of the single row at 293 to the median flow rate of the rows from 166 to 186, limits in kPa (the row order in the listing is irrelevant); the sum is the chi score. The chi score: 782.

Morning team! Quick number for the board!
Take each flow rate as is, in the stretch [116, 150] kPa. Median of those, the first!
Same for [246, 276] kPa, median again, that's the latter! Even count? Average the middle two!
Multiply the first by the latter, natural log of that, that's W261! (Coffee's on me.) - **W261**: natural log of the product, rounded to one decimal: 12.1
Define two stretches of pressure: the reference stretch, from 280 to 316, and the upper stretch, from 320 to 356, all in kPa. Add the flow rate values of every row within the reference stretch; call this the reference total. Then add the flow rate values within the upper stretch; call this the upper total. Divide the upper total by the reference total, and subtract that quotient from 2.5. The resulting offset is 1.42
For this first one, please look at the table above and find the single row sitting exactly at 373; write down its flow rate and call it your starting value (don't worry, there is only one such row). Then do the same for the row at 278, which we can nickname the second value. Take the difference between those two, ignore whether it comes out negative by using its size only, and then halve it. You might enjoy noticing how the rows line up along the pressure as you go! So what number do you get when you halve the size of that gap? 70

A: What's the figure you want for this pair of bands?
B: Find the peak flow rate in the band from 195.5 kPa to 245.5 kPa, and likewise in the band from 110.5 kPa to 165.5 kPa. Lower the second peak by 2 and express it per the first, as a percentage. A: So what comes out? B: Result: 115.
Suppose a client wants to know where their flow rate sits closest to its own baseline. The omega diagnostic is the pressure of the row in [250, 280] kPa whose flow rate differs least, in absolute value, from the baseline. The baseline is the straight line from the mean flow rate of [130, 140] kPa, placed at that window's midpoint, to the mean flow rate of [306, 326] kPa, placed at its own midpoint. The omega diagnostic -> 268 kPa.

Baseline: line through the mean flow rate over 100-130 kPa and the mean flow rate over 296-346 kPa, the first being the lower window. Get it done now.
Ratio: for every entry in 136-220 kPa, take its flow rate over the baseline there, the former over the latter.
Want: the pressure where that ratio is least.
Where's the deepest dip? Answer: 203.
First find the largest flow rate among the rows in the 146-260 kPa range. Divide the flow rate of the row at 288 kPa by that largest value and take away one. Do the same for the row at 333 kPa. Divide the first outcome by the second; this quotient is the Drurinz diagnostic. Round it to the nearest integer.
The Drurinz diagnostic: 6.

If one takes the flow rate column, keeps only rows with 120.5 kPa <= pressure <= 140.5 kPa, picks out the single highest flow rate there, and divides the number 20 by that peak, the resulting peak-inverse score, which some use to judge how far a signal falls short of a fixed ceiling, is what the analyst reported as 0.045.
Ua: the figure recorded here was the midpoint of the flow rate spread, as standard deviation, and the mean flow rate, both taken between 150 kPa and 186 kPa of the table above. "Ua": 204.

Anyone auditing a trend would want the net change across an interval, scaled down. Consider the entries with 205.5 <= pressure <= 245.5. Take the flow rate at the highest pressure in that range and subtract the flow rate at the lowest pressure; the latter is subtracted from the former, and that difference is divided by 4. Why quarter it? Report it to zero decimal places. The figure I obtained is -1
